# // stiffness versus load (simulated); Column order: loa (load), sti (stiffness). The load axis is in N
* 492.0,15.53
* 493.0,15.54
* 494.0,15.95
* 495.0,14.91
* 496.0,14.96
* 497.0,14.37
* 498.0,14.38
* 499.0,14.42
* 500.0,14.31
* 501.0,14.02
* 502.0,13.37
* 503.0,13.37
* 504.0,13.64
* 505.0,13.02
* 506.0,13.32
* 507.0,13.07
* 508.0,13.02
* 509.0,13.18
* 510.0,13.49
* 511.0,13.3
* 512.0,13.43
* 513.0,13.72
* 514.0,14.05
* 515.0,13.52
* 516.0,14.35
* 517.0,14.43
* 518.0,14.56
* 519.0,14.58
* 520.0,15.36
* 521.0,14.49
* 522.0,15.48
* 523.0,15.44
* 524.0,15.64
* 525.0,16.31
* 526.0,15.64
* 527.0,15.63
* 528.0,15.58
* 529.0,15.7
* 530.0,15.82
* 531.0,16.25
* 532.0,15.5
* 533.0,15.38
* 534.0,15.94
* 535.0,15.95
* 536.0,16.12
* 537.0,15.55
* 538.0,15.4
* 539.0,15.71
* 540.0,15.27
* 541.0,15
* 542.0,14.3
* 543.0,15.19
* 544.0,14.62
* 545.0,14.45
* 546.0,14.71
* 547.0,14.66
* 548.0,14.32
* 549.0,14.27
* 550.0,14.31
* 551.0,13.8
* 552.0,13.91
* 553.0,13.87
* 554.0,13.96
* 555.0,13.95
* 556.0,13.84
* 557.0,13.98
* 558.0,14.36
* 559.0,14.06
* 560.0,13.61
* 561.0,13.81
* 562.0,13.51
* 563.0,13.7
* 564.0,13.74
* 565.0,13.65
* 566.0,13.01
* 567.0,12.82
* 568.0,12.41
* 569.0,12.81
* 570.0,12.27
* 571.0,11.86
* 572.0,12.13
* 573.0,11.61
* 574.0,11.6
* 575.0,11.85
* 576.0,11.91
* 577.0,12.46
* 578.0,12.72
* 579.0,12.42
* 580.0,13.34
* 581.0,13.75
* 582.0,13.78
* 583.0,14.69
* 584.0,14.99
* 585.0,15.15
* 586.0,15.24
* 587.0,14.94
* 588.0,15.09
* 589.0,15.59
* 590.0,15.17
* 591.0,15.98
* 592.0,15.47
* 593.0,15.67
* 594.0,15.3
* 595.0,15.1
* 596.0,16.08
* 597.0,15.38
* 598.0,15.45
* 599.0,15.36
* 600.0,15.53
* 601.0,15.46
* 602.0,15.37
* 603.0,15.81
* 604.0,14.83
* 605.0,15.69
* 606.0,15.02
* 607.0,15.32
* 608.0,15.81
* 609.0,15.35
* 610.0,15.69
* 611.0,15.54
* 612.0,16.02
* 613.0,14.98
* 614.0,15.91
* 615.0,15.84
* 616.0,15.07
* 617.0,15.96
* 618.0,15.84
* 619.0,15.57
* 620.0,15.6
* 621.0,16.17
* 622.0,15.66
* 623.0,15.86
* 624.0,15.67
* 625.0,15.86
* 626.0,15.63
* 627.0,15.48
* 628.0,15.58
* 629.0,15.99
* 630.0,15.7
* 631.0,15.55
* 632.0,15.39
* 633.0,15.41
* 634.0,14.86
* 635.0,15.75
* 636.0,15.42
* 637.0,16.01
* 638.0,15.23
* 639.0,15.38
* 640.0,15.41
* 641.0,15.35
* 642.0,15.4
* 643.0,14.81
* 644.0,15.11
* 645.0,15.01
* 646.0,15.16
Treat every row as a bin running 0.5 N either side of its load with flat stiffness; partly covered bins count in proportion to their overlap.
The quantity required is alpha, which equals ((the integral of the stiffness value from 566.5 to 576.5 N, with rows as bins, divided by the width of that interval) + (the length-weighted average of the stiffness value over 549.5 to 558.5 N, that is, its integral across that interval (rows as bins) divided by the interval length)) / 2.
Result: 13.1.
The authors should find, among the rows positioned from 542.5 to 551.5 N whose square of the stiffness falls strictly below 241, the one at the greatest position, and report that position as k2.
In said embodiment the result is 551.0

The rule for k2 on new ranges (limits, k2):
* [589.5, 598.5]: 598.0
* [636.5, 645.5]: 645.0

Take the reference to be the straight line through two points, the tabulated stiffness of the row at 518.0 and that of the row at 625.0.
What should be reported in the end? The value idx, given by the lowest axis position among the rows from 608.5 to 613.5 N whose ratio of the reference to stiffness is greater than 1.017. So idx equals 609.0 N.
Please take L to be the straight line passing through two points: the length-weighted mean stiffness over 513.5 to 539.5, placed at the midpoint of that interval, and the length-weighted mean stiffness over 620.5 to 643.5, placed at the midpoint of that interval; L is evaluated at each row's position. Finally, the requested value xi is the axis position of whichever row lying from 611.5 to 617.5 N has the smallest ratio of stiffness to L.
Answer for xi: 613.0 N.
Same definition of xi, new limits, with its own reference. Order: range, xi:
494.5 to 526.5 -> 508.0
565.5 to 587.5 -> 574.0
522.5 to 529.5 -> 523.0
